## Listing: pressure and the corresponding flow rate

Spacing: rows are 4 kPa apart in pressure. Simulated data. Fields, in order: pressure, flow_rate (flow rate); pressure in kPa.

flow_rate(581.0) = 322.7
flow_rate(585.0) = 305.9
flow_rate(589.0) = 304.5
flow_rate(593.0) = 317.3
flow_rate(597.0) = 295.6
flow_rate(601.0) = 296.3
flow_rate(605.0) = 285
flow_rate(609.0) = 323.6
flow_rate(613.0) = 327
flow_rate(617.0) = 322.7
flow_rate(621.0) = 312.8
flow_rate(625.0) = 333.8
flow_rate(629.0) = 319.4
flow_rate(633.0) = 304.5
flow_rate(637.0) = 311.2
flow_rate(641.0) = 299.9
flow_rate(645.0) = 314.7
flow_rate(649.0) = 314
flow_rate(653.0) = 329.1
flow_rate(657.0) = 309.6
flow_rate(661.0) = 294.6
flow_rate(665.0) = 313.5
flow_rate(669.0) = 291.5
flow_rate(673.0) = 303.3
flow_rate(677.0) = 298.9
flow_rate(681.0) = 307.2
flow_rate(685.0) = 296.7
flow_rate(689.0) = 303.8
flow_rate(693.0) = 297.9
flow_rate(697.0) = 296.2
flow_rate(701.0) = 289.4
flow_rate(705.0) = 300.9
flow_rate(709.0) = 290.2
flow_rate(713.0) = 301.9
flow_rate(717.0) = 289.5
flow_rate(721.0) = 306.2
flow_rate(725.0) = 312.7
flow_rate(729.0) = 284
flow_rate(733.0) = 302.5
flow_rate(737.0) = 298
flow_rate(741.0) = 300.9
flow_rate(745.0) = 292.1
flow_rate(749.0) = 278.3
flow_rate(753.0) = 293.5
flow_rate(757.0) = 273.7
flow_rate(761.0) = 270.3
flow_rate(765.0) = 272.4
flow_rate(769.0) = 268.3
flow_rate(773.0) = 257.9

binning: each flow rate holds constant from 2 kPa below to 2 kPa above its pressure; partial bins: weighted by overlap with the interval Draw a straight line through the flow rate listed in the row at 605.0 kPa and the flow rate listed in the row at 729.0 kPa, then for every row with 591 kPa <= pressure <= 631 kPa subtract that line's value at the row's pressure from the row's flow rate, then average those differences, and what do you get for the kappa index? 28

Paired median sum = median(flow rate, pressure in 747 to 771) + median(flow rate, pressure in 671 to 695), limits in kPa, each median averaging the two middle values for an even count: 574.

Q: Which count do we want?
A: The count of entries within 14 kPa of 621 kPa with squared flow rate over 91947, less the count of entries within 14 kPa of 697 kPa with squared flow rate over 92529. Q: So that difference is 7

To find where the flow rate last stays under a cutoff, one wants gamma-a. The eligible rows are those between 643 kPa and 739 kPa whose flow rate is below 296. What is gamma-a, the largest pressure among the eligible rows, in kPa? 729.0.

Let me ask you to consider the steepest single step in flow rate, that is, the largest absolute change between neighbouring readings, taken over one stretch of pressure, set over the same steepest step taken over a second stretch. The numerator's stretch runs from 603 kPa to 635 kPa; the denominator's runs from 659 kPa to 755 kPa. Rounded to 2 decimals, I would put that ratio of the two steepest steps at 1.34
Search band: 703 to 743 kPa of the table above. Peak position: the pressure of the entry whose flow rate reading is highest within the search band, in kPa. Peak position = 725.0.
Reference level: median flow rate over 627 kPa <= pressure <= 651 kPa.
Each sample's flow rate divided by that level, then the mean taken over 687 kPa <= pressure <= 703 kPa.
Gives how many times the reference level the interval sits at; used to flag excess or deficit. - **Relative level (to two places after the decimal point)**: 0.95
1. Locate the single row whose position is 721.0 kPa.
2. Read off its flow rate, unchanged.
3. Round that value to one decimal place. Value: 306.2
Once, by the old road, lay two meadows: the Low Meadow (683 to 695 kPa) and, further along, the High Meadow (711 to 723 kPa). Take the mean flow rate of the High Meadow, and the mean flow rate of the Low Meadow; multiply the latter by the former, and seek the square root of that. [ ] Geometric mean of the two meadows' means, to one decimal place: 299.3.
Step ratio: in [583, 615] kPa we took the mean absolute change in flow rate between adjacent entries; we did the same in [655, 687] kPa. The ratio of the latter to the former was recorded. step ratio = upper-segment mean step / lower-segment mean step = 1.01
